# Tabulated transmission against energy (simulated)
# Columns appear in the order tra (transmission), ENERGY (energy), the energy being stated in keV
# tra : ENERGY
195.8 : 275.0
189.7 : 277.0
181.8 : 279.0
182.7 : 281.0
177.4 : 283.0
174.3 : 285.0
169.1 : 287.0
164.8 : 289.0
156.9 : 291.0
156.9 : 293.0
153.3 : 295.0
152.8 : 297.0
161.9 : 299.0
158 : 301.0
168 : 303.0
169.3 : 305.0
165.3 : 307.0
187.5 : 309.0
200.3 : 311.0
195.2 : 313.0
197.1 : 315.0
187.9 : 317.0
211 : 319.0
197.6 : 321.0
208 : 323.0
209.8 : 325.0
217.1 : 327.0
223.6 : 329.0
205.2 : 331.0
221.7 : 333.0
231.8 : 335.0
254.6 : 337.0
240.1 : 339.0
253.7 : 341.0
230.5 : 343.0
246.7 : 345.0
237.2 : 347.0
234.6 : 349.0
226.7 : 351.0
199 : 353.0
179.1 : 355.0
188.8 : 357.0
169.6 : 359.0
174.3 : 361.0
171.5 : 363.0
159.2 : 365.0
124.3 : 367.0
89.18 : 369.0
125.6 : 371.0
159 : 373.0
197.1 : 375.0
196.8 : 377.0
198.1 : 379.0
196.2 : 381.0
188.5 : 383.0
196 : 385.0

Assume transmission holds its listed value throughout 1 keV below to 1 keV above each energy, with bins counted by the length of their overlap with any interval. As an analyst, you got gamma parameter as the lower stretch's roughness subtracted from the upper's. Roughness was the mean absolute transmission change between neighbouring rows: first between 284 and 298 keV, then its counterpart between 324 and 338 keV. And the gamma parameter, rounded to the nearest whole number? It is 10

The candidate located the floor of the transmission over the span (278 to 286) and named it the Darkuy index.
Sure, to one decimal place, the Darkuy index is 174.3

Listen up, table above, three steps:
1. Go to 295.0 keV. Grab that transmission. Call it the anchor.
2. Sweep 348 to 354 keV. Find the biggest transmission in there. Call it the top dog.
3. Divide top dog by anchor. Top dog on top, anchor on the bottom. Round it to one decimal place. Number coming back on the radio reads 1.5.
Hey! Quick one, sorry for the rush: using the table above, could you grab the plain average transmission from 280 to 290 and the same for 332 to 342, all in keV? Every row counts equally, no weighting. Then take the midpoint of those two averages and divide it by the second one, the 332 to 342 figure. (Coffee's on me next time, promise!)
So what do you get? 0.86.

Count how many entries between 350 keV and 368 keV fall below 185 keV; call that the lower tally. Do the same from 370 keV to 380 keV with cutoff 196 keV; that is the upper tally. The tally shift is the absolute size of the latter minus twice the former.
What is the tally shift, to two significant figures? 10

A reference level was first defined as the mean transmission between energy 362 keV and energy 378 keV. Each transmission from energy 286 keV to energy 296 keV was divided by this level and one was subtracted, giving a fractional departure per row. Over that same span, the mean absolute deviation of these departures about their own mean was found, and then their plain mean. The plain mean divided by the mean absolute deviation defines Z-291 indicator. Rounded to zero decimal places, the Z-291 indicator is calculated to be 1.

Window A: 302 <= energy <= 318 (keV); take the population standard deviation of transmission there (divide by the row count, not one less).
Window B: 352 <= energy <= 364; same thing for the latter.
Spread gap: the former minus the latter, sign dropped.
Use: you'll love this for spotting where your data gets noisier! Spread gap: 2.9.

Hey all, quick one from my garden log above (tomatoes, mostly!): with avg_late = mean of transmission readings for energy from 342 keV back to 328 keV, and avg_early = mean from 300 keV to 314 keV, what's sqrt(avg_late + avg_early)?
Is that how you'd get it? 20.3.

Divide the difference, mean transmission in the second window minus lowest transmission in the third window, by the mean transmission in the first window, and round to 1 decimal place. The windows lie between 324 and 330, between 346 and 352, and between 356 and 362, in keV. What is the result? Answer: 0.3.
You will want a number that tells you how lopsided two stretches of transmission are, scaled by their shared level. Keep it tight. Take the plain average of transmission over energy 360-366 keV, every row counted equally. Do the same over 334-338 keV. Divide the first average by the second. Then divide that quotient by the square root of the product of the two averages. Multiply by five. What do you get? 0.017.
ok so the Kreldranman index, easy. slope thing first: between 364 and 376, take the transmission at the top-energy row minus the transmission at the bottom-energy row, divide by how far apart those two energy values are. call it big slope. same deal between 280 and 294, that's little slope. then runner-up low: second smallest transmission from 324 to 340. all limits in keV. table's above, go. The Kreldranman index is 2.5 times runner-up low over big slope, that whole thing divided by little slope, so -64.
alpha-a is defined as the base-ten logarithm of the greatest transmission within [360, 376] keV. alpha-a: 2.29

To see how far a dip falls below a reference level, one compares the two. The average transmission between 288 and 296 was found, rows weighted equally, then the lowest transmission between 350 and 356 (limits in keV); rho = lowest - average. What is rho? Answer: 21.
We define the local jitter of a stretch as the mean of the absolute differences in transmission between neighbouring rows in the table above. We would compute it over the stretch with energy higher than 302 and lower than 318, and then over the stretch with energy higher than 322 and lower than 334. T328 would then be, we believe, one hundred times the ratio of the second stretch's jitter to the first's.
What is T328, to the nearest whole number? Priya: 125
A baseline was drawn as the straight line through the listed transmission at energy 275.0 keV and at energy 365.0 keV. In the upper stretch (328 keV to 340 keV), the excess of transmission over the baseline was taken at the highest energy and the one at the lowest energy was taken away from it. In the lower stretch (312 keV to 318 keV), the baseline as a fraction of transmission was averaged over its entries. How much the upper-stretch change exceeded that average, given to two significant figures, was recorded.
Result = 20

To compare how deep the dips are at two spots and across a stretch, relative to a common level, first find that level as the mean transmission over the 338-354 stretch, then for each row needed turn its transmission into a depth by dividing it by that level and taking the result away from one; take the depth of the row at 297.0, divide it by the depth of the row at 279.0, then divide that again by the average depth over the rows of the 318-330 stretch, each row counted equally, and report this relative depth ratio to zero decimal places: 16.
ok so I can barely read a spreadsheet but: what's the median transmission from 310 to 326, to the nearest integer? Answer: 199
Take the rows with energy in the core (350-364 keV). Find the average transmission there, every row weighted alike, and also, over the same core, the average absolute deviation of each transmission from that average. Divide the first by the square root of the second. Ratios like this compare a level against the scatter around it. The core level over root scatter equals 48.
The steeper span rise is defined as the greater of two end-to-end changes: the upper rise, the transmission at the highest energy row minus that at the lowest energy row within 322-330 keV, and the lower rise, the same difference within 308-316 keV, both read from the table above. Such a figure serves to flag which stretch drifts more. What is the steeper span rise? 16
